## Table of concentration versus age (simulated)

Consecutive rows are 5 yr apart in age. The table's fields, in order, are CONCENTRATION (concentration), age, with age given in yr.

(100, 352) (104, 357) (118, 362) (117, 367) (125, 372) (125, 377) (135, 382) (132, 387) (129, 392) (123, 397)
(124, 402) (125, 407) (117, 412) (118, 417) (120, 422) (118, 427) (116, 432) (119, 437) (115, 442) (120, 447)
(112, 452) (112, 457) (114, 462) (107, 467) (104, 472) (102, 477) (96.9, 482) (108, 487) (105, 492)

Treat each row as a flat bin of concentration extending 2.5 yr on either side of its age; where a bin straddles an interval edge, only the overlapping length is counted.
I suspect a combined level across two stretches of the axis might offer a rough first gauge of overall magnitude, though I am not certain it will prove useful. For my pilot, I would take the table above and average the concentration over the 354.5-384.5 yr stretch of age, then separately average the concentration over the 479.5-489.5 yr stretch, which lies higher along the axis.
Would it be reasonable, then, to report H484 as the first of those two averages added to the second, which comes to 223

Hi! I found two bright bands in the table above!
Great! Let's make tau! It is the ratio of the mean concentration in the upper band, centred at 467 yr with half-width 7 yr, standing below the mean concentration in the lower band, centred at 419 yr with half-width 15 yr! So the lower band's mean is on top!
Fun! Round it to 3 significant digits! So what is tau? 1.10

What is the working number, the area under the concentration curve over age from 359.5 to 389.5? 3760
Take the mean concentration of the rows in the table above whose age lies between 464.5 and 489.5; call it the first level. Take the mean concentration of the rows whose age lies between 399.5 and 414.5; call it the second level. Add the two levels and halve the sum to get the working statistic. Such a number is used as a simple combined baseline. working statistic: 113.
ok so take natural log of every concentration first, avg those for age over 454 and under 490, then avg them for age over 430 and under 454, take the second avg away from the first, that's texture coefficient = -0.092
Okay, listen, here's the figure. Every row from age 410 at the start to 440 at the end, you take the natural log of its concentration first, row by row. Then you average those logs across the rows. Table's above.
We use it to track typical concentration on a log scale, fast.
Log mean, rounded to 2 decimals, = 4.77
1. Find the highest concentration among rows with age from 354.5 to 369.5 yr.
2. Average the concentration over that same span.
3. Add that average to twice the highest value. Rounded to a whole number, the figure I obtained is 349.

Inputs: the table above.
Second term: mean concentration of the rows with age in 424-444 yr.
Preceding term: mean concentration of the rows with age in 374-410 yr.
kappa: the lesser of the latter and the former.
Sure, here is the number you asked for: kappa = 117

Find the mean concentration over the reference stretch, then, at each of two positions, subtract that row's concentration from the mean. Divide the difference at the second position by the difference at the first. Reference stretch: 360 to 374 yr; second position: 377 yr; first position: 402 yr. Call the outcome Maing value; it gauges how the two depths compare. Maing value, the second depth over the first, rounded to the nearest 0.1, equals 1.2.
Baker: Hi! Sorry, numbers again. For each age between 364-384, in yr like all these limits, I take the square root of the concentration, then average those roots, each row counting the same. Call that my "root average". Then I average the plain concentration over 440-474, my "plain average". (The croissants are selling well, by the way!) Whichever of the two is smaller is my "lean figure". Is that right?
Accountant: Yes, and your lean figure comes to 11.2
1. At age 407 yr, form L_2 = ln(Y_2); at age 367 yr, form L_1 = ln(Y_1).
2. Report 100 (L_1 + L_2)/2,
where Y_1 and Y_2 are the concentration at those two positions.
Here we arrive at 480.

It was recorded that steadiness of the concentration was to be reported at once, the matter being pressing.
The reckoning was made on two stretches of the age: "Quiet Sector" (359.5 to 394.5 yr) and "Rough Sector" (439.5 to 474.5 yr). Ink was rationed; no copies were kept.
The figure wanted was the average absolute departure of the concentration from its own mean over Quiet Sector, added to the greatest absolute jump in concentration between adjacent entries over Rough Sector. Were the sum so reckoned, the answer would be 13.3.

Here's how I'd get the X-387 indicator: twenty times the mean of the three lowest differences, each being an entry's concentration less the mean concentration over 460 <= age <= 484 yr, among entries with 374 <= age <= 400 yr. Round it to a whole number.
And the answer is 418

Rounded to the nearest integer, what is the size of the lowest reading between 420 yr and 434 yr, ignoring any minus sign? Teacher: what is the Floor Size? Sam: 116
